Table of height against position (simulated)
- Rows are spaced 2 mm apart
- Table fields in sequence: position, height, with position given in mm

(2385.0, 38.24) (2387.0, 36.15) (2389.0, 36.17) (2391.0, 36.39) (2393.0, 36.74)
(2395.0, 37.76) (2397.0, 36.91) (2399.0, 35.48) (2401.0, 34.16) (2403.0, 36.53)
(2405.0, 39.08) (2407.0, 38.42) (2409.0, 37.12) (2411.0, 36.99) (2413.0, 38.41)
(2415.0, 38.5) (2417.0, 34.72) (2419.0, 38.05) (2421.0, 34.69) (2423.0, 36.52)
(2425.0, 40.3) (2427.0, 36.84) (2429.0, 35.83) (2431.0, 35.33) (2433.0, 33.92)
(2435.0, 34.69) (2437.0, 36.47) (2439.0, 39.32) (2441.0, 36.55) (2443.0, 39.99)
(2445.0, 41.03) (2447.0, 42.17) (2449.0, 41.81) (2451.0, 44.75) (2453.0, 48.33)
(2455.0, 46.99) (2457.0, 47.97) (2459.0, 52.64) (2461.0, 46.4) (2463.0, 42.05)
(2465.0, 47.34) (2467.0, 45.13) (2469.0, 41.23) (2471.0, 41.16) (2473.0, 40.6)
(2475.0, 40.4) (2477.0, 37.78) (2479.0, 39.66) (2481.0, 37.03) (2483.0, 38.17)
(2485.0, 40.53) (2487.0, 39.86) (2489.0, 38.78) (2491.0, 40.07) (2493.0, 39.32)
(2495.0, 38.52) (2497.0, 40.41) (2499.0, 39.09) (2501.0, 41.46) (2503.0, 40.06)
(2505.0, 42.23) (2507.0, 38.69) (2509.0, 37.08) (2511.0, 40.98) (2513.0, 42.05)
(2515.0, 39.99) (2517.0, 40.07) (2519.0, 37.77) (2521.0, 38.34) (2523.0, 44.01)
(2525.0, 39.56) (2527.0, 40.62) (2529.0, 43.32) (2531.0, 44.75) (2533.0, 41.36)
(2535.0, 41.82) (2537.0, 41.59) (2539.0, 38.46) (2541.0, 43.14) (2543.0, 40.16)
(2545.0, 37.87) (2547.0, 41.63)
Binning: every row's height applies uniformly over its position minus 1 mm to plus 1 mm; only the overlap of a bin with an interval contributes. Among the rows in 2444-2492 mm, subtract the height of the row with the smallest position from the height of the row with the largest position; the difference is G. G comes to -1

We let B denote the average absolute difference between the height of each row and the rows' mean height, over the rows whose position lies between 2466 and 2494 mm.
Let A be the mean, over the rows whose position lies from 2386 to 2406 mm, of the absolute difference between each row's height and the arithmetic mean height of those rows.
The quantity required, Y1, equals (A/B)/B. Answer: 0.50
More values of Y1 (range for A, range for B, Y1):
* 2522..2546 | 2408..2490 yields 0.16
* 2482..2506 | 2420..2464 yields 0.05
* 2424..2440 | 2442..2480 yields 0.16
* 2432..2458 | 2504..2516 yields 1.57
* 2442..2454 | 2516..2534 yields 0.58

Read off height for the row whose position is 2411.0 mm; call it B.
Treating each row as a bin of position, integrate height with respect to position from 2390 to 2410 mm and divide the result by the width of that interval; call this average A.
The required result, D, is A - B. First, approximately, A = 37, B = 36.99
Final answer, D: -0.1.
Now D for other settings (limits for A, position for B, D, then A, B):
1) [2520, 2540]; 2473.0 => 0.8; 41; 40.6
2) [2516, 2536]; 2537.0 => -0.4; 41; 41.59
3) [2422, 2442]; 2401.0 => 2.4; 37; 34.16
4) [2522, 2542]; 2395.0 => 4.1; 42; 37.76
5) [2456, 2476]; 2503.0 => 4.4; 44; 40.06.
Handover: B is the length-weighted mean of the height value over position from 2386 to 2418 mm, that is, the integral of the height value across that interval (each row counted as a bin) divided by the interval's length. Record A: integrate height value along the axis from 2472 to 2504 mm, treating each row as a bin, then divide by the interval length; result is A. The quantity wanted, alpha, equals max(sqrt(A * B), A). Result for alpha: 39.5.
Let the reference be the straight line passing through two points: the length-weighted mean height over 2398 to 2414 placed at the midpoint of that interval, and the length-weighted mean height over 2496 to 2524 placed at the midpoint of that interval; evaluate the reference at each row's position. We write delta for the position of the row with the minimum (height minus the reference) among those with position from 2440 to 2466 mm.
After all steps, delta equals 2441.0 mm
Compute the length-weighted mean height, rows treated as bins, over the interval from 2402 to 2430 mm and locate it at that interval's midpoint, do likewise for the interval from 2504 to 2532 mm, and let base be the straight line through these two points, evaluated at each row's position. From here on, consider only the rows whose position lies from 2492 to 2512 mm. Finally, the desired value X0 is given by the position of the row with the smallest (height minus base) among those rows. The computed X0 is 2509.0 mm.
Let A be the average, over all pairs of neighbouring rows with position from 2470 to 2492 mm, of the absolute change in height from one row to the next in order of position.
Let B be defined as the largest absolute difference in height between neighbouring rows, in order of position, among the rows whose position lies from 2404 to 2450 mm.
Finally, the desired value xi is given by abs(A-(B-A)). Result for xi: 0.89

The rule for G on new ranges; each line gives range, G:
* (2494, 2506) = 4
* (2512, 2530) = 1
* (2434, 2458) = 13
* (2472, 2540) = -2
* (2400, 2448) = 8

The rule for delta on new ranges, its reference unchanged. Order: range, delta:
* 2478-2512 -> 2509.0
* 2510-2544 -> 2519.0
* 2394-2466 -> 2433.0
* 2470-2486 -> 2481.0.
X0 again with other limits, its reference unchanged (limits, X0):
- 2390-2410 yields 2401.0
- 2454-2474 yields 2473.0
